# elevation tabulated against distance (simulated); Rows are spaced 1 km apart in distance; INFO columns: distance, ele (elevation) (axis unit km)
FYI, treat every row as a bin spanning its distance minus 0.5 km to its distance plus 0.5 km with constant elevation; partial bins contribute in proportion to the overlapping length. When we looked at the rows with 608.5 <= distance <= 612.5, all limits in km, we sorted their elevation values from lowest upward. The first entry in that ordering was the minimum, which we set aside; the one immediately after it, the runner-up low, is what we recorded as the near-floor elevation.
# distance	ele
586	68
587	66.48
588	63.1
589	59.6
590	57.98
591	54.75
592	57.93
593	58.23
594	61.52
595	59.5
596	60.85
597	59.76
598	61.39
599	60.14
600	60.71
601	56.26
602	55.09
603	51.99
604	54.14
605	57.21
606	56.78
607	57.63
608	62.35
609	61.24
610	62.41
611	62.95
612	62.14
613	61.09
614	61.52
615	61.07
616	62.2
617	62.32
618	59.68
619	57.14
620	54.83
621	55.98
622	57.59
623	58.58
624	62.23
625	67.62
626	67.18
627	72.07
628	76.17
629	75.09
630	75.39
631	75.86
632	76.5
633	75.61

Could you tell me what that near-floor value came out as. 62.14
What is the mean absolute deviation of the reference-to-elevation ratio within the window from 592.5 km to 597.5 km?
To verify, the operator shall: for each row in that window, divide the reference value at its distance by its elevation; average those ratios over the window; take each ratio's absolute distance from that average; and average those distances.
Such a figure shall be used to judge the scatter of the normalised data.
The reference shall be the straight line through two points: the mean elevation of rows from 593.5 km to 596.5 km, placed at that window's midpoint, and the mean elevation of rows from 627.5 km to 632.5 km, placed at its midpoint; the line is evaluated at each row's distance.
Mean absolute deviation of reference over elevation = 0.016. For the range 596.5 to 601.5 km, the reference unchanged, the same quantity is 0.031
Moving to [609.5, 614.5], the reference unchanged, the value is 0.019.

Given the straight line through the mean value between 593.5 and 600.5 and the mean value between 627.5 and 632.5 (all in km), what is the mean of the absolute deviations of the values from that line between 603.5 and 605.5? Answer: 8.3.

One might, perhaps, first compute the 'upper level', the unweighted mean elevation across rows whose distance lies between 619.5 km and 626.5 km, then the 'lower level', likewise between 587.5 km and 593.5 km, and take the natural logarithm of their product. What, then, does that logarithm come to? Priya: 8.17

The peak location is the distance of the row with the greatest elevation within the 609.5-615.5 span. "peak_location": 611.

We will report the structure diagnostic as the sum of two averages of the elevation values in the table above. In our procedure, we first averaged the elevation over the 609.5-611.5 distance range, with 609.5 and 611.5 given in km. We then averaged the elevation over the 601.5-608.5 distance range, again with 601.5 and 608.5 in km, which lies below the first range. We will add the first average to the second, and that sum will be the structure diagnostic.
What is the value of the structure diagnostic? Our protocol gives 119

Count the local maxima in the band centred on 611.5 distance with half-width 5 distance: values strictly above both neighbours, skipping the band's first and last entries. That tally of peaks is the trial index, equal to 3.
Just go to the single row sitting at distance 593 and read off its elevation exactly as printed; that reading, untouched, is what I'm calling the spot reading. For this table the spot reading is 58.23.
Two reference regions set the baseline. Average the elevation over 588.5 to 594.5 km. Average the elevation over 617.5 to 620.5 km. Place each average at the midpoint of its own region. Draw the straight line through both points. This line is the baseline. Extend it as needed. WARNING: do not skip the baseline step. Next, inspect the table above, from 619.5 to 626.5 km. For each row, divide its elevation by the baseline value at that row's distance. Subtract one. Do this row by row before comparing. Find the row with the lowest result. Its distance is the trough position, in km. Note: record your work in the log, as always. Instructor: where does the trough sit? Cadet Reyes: 620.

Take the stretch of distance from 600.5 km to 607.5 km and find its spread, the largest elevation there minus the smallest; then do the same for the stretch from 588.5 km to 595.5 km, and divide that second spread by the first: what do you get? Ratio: 1.2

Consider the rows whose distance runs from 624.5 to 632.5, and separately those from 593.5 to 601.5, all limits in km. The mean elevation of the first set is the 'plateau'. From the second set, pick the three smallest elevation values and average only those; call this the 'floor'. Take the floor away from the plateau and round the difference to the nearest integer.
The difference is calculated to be 15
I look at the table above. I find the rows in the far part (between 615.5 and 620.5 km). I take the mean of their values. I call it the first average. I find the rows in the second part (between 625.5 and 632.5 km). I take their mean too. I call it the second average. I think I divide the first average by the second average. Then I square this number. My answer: 0.64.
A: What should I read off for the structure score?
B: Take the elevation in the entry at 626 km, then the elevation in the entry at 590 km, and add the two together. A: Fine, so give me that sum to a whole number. 125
